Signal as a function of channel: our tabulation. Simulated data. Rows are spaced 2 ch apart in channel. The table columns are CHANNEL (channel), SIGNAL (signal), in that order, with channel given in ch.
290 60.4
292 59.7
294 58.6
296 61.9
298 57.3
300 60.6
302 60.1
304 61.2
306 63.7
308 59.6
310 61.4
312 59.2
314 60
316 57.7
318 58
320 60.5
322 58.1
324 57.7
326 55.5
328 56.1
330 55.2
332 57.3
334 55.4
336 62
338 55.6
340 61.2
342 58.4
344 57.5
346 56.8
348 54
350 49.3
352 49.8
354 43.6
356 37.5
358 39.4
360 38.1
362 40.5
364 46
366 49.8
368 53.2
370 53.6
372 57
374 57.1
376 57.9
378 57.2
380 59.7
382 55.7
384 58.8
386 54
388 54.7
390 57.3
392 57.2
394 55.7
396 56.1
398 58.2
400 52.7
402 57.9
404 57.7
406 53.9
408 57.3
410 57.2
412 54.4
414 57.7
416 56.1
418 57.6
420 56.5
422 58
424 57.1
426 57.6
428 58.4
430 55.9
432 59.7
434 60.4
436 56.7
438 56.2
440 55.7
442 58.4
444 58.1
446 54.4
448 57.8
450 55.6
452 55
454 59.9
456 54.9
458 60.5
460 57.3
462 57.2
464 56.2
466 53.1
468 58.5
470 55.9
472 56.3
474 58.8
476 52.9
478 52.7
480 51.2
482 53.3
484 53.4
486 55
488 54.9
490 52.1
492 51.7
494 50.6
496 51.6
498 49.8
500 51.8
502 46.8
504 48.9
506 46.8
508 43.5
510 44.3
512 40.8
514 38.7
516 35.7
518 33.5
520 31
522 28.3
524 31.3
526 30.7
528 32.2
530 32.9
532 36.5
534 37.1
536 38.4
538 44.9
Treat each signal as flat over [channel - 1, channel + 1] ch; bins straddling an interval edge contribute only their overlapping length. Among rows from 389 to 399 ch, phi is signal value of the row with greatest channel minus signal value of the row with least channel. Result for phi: 0.9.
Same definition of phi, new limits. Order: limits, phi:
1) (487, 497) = -3.3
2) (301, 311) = 1.3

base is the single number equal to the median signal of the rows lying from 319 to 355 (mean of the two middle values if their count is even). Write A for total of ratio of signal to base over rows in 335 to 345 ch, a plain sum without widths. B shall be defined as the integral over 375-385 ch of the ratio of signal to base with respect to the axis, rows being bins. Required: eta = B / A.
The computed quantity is 1.96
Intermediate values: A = 5.22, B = 10.2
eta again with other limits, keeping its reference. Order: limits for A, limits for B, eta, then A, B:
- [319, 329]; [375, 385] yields 2.01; 5.10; 10.2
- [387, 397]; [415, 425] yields 2.03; 4.98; 10.1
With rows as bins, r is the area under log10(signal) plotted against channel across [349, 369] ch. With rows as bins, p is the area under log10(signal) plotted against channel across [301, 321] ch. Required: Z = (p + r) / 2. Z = 34.3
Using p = 35.6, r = 32.95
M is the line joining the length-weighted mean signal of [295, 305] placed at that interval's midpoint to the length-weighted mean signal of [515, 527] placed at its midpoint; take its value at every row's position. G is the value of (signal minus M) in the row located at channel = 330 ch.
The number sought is -1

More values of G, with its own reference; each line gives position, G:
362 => -12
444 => 16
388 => 6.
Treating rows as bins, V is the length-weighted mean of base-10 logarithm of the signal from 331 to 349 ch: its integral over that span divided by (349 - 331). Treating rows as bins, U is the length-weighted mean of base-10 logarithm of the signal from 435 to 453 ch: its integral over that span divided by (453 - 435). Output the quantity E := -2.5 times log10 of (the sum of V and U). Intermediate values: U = 1.75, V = 1.76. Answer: -1.36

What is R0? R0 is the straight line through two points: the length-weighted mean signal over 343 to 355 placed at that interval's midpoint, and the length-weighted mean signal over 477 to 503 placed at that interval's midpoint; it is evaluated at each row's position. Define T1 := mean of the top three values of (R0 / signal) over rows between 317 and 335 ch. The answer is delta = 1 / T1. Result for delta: 1.07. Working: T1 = 0.94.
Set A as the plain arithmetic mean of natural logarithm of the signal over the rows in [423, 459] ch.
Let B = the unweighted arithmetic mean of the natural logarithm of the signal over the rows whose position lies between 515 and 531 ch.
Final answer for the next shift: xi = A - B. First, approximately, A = 4.05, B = 3.46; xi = 0.59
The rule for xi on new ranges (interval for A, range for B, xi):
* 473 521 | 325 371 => -0.08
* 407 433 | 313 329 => -0.01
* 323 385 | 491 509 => 0.07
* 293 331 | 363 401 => 0.07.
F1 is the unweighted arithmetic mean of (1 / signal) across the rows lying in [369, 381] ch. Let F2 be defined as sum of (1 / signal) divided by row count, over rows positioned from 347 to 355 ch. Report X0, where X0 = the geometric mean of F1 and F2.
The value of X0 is 0.0189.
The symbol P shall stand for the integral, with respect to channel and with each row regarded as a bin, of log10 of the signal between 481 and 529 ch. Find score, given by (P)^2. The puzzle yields 6152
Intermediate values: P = 78.4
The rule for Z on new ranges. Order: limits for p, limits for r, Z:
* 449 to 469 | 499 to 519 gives 33.8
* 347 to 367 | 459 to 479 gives 33.9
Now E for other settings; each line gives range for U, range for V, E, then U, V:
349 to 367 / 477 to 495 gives -1.32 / 1.64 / 1.72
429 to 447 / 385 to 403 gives -1.36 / 1.76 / 1.75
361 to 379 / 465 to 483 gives -1.35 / 1.72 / 1.74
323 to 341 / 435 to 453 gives -1.36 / 1.76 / 1.75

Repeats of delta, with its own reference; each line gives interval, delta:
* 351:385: 0.74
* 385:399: 1.06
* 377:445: 1.03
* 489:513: 0.82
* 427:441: 1.08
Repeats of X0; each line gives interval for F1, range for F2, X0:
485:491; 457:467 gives 0.0181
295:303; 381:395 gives 0.0172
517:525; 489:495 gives 0.0251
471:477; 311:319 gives 0.0175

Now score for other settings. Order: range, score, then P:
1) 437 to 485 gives 7036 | 83.9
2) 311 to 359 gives 6941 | 83.3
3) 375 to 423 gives 7080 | 84.1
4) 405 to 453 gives 7096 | 84.2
